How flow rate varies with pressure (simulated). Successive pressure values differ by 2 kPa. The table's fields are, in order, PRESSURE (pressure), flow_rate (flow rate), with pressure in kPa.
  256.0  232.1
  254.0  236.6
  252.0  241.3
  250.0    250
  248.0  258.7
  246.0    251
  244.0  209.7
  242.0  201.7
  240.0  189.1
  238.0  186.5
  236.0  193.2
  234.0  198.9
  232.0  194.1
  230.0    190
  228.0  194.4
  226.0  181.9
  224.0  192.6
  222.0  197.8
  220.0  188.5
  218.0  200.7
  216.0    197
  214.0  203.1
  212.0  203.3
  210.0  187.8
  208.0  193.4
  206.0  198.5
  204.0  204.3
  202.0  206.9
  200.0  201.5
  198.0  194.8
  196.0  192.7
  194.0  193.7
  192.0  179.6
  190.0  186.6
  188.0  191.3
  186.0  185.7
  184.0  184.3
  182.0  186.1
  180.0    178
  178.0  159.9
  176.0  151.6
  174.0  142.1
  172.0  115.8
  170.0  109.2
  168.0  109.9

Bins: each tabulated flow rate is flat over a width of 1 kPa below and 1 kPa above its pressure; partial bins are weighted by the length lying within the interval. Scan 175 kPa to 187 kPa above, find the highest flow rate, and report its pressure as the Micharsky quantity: 182.0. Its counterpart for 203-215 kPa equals 204.0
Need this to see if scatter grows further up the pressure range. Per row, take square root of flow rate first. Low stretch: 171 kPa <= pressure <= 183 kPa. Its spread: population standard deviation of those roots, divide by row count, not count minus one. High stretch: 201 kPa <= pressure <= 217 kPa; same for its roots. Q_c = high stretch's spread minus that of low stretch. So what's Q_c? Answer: -0.74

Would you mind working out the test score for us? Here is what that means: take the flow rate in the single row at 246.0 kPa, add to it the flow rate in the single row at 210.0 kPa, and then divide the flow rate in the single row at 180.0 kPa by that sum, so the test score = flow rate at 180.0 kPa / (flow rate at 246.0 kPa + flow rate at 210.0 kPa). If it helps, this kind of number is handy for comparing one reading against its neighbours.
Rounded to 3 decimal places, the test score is 0.406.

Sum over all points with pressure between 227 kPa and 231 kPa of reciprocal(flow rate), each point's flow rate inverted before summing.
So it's 0.0104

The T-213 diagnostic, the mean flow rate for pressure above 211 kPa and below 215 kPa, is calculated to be 203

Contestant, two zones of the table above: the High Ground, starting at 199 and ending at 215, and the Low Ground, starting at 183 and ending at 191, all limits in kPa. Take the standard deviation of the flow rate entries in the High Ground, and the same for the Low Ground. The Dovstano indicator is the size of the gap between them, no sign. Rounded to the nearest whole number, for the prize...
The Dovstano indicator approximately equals 3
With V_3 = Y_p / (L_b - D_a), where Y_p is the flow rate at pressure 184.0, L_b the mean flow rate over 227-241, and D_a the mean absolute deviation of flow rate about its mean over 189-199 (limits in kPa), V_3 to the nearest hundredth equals 0.98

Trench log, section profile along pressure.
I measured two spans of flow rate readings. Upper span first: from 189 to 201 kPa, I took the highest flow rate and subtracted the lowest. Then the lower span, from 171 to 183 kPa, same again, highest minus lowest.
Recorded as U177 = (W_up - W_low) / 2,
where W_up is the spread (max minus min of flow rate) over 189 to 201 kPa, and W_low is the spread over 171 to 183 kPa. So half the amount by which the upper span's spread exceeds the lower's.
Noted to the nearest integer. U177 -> -24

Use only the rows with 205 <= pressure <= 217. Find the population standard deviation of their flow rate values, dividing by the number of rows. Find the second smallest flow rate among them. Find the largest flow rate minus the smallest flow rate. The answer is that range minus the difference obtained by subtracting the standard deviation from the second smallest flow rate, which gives -172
